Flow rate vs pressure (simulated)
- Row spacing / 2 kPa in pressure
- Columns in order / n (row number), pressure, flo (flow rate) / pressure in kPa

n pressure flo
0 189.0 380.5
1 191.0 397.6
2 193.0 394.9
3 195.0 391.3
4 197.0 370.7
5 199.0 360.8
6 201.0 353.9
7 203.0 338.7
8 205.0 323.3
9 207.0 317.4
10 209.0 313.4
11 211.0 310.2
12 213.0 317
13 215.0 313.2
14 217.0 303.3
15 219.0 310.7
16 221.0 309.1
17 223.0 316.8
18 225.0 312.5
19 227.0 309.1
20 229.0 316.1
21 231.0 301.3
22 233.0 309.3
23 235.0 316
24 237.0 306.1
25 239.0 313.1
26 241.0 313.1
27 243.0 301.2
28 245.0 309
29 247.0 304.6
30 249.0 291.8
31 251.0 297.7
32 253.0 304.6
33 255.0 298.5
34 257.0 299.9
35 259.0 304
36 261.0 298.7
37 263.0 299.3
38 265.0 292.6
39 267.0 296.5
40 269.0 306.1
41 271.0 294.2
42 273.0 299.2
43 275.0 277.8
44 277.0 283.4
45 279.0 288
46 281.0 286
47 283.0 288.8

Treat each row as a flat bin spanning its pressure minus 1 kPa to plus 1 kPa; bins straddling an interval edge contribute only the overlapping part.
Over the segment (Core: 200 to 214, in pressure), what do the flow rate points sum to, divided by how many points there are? 325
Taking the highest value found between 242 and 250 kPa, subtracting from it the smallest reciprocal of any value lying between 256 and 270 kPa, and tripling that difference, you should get 927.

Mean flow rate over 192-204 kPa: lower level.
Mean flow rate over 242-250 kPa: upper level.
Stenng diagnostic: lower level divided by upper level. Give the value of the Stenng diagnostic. 1.22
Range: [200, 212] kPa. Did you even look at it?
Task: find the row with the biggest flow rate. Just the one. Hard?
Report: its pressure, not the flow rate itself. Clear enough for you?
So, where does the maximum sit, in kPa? 201.0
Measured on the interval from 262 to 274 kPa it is 269.0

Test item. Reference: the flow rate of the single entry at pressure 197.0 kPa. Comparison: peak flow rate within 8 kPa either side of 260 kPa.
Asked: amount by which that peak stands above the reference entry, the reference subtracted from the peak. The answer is -66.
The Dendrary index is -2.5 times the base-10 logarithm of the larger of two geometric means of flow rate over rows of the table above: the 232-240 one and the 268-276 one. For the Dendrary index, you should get -6.23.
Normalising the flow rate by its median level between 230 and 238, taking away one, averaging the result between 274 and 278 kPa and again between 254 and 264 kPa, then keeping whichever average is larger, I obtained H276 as -0.025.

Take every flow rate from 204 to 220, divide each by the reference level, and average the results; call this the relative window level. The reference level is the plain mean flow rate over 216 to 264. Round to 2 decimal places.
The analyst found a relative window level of 1.02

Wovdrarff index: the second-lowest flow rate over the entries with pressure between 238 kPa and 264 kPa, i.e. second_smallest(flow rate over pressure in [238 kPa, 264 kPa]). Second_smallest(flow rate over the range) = 297.7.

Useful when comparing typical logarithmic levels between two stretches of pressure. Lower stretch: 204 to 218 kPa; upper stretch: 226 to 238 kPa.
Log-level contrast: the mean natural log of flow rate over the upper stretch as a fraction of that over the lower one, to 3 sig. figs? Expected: 0.998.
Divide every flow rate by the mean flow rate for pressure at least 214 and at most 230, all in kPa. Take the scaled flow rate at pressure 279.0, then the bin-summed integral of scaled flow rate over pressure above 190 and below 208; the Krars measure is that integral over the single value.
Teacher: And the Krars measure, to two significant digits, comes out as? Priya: 23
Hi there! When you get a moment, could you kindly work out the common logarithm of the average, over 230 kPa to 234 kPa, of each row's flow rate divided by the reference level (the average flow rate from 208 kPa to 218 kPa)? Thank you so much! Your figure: -0.01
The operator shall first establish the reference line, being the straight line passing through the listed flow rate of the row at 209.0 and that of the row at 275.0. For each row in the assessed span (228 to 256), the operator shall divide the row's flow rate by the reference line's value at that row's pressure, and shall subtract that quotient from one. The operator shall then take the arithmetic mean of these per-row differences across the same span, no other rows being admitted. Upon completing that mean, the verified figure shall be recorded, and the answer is -0.035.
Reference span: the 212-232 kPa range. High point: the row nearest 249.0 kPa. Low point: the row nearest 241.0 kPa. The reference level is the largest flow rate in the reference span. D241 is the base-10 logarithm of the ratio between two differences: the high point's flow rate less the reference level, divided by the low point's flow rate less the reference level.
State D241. 0.81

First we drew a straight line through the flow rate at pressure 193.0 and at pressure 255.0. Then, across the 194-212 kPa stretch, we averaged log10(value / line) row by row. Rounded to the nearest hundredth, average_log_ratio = -0.05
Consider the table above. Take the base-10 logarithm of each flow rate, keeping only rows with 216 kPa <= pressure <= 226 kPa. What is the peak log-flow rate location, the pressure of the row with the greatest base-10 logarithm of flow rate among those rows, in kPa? 223.0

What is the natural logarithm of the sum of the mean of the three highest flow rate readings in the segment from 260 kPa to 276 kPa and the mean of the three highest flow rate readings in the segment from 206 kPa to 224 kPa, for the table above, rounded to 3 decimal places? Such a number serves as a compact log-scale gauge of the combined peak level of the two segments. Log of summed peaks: 6.427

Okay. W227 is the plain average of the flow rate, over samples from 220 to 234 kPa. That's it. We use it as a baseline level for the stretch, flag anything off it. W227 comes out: 311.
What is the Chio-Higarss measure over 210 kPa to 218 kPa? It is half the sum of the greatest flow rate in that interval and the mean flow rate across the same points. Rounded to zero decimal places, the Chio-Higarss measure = 314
